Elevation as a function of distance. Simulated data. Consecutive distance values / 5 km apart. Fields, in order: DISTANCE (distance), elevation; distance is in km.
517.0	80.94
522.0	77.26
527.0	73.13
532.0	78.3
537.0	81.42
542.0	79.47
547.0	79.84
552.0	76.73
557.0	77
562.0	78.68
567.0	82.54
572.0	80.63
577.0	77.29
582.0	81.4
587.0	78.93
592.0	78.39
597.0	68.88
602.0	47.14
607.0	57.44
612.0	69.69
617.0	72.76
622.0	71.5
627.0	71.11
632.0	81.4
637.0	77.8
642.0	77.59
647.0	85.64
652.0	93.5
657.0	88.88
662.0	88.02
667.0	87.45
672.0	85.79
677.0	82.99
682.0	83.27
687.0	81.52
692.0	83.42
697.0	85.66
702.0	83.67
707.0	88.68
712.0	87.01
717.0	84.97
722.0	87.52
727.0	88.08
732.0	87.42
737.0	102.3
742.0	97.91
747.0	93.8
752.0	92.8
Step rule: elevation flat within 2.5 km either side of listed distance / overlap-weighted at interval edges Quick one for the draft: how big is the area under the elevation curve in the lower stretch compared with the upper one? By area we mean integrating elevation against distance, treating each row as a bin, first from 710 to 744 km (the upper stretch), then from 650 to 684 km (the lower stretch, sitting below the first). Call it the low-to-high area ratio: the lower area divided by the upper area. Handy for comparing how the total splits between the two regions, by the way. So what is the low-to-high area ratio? 0.96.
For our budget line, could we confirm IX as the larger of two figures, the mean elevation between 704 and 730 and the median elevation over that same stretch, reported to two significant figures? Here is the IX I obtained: 88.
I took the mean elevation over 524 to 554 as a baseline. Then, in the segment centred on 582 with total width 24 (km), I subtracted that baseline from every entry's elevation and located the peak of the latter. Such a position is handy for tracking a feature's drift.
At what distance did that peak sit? 582.0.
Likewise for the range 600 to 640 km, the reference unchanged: 632.0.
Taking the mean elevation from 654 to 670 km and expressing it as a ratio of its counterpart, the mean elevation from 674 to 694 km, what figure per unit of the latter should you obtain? 1.06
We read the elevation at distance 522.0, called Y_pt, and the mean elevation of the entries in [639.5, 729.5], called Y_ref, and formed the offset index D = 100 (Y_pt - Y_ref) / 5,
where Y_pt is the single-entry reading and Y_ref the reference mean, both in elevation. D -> -170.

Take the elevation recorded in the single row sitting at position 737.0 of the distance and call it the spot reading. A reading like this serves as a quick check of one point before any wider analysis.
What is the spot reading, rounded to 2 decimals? 102.30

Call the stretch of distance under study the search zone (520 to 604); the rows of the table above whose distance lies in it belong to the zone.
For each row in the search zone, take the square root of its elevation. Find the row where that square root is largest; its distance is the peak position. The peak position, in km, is 567.0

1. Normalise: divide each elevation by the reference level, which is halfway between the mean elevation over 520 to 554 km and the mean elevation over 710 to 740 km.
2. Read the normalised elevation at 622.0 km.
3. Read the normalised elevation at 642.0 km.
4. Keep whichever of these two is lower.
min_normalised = 0.85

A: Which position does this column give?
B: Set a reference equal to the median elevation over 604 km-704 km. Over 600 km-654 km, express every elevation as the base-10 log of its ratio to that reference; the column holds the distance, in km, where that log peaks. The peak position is 652.0 km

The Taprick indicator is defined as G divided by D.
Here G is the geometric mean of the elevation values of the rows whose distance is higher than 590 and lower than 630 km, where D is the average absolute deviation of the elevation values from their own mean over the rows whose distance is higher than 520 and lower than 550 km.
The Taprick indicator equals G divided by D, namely 33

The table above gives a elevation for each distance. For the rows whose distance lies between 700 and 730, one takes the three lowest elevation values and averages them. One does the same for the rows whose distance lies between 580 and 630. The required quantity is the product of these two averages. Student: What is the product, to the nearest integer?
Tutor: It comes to 4927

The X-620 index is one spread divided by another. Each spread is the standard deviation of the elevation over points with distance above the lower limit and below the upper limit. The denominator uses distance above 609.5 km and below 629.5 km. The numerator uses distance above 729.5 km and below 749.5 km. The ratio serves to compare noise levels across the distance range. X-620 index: 5.0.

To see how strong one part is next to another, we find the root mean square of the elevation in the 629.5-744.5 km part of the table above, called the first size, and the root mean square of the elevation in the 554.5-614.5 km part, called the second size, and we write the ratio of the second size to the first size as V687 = 0.85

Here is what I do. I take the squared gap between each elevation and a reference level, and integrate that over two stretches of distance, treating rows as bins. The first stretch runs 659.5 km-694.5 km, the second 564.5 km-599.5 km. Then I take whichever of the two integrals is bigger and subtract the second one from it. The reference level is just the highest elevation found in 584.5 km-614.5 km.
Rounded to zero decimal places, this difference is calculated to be 692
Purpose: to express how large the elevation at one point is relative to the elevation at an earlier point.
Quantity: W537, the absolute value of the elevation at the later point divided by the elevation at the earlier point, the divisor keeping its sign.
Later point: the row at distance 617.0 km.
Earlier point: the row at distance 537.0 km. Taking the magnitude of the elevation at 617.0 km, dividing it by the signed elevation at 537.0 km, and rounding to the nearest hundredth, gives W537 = 0.89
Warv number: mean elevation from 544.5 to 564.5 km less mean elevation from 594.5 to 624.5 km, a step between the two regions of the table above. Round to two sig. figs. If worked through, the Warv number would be 13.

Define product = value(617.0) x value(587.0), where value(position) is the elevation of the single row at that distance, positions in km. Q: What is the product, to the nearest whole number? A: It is 5743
